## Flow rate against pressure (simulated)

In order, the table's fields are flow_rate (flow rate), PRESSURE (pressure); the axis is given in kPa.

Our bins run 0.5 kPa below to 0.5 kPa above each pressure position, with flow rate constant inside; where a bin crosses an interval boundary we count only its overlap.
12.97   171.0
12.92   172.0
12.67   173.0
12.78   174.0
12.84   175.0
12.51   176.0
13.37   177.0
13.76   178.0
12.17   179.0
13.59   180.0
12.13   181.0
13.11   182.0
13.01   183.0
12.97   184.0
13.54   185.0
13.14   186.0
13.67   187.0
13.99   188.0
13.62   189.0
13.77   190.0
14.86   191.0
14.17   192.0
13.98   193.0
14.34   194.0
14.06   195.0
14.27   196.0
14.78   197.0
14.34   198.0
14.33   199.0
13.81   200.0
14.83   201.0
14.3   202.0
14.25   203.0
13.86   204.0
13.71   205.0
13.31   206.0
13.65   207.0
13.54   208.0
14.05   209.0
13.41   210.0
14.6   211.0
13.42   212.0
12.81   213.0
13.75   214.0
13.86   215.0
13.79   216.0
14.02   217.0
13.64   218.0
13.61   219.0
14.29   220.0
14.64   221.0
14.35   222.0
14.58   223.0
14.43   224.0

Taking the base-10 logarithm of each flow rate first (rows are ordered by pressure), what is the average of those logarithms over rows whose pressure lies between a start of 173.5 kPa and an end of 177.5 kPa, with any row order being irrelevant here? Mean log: 1.110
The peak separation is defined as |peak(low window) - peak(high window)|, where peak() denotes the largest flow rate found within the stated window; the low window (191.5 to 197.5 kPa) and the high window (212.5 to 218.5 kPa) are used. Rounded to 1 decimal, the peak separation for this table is 0.8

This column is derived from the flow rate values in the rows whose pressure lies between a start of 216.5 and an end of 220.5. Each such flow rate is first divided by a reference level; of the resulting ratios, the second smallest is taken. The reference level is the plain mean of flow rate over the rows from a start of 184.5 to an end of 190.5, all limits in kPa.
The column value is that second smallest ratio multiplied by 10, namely 10.0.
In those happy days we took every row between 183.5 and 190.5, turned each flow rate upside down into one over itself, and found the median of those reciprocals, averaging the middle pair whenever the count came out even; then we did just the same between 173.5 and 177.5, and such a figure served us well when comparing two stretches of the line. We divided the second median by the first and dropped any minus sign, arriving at 1.06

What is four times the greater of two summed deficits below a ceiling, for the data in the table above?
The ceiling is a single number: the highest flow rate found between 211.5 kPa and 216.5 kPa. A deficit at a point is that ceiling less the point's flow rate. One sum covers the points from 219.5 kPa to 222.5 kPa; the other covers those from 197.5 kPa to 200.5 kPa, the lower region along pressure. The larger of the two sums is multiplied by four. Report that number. -3.6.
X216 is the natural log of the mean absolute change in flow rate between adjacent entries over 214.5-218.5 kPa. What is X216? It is -1.48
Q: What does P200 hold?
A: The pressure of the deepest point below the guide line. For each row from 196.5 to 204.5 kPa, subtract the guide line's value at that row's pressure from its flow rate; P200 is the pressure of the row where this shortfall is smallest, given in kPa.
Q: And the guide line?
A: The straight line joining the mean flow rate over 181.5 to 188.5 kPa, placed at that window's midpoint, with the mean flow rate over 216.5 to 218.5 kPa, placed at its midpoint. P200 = 204.0 kPa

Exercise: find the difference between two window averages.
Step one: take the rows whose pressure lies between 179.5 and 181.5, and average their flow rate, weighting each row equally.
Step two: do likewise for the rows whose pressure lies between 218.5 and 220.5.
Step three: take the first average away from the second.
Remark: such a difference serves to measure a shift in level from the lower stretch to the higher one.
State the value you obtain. 1.1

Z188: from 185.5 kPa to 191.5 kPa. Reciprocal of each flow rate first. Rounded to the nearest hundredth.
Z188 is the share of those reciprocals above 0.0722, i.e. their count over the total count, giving 0.67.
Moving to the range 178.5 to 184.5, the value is 1.00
